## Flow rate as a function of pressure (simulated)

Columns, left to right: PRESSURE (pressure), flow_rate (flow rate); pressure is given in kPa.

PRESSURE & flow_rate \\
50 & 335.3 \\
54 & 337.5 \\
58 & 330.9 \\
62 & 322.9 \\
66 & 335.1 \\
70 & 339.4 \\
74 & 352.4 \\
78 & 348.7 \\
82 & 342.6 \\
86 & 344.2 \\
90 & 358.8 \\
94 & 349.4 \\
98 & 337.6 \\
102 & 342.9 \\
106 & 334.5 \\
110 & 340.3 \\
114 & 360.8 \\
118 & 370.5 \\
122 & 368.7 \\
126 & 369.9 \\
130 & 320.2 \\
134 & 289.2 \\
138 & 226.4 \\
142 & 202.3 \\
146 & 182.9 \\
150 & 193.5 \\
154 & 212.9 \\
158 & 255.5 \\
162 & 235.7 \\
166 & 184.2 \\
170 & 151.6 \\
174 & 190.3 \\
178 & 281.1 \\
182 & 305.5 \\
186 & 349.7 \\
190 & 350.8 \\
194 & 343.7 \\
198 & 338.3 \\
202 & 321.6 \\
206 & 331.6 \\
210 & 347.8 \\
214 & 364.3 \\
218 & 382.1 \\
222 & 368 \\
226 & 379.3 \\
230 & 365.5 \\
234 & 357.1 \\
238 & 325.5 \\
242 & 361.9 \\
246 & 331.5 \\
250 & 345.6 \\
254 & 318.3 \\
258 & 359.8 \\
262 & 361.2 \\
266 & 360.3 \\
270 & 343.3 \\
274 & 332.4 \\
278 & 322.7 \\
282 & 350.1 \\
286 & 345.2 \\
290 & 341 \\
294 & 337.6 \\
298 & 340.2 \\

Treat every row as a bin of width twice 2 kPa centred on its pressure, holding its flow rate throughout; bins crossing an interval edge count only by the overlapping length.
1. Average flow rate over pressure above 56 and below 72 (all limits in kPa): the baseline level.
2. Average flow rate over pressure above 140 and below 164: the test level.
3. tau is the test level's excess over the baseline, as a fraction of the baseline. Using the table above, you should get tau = -0.36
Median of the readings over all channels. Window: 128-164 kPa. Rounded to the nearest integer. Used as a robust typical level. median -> 226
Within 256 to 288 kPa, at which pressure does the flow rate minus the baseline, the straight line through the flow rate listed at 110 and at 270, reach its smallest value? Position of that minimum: 278 kPa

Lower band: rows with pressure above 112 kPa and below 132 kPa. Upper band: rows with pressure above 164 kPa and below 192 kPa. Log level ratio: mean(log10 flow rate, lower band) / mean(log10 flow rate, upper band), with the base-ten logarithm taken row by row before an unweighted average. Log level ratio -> 1.07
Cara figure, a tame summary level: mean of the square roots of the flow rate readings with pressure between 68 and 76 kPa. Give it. 18.6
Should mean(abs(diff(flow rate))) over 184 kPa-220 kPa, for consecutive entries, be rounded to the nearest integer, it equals 11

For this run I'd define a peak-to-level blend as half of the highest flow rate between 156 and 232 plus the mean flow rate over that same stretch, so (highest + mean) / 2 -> 345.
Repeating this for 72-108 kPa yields 352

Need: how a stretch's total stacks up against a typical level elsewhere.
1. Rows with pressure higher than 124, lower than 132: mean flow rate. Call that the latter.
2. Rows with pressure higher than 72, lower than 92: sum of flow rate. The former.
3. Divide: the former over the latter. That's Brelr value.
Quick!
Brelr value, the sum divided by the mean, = 5.1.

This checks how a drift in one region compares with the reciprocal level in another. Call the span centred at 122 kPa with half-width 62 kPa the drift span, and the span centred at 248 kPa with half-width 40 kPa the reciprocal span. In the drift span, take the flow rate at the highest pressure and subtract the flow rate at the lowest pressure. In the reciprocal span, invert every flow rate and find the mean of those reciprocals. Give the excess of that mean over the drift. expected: 17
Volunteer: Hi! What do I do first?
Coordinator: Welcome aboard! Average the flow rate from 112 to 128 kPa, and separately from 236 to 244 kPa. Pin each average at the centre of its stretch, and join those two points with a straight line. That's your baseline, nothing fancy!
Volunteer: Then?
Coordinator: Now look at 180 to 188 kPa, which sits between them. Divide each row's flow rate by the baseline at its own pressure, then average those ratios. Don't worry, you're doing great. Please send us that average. 0.92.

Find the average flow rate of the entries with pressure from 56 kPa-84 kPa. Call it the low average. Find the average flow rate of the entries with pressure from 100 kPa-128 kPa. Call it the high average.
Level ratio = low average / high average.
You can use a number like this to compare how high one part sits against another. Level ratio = 0.95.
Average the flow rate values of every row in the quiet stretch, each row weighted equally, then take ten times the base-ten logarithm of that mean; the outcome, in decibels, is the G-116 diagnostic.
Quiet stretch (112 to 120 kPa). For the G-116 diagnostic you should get 25.6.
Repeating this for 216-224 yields 25.7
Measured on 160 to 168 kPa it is 23.2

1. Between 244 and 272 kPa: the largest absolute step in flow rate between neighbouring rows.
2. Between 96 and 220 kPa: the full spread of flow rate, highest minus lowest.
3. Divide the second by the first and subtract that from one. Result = -5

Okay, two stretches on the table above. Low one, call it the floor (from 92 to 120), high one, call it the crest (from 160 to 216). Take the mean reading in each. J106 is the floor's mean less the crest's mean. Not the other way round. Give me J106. 55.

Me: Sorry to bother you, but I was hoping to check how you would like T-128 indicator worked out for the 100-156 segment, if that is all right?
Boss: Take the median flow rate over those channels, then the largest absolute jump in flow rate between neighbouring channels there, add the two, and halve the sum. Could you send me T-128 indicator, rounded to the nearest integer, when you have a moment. 195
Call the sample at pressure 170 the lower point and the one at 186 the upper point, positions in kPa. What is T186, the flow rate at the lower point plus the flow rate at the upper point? 501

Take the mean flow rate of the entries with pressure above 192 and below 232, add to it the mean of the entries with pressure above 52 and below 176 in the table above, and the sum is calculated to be 652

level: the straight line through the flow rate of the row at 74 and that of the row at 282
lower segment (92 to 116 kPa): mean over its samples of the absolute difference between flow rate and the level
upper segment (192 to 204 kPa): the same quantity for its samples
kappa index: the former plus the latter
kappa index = 27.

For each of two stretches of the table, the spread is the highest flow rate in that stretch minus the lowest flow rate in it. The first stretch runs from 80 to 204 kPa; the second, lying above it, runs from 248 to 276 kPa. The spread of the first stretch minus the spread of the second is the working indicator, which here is 176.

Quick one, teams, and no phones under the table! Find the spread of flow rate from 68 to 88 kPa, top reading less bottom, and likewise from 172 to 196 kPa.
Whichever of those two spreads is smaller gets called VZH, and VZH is 13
